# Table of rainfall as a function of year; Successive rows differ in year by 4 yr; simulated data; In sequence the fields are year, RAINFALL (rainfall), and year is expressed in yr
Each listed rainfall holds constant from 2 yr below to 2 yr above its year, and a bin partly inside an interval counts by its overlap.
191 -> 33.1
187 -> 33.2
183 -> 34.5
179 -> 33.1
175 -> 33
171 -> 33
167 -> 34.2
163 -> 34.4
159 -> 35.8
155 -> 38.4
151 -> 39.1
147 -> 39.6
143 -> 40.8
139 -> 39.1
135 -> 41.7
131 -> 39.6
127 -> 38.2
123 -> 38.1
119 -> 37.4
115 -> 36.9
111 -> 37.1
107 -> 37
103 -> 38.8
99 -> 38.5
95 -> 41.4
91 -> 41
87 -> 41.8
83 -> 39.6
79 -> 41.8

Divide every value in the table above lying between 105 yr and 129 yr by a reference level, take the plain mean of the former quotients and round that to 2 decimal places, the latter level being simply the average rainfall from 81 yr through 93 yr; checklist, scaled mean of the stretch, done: 0.92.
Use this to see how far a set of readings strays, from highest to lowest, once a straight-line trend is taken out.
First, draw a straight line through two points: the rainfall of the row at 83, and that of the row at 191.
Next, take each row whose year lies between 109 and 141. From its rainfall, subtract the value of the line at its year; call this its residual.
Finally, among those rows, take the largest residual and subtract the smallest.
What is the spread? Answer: 6.0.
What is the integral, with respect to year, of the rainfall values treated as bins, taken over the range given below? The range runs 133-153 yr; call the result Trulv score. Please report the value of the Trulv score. 801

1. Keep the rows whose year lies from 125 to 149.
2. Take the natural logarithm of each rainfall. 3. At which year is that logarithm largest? 135 yr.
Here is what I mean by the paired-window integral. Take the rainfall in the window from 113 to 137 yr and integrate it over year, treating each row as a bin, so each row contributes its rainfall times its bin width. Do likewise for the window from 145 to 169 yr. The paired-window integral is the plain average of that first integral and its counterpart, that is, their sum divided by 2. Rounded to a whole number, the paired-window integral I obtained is 907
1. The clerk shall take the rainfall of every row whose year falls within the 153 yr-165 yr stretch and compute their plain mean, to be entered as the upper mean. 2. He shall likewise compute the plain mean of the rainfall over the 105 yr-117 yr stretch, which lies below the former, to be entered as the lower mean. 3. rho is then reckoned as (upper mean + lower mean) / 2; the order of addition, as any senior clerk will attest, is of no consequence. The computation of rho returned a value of 36.6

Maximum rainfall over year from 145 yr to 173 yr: 39.6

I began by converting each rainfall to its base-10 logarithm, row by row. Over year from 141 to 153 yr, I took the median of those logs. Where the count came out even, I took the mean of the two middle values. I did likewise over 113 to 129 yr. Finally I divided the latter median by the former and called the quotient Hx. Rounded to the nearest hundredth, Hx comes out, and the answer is 0.99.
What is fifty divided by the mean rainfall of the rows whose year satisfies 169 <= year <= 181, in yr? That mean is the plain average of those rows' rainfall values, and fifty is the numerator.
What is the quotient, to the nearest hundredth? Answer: 1.51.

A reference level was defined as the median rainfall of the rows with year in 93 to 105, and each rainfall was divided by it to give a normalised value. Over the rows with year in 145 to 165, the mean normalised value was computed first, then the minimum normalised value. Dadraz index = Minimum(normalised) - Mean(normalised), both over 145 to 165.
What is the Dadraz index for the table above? -0.079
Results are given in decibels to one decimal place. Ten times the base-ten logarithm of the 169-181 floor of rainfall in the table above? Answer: 15.2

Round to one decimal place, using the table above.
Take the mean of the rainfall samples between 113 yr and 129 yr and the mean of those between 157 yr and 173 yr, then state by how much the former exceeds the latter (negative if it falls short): 3.3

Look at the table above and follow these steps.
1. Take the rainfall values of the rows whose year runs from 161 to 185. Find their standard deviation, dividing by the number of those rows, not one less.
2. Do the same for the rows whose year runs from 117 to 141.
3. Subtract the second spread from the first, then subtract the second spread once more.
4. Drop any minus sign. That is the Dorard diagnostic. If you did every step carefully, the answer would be 2.1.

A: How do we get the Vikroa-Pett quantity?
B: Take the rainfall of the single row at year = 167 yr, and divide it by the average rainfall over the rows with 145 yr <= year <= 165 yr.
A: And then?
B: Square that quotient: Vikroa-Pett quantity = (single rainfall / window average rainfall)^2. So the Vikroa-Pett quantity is 0.83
